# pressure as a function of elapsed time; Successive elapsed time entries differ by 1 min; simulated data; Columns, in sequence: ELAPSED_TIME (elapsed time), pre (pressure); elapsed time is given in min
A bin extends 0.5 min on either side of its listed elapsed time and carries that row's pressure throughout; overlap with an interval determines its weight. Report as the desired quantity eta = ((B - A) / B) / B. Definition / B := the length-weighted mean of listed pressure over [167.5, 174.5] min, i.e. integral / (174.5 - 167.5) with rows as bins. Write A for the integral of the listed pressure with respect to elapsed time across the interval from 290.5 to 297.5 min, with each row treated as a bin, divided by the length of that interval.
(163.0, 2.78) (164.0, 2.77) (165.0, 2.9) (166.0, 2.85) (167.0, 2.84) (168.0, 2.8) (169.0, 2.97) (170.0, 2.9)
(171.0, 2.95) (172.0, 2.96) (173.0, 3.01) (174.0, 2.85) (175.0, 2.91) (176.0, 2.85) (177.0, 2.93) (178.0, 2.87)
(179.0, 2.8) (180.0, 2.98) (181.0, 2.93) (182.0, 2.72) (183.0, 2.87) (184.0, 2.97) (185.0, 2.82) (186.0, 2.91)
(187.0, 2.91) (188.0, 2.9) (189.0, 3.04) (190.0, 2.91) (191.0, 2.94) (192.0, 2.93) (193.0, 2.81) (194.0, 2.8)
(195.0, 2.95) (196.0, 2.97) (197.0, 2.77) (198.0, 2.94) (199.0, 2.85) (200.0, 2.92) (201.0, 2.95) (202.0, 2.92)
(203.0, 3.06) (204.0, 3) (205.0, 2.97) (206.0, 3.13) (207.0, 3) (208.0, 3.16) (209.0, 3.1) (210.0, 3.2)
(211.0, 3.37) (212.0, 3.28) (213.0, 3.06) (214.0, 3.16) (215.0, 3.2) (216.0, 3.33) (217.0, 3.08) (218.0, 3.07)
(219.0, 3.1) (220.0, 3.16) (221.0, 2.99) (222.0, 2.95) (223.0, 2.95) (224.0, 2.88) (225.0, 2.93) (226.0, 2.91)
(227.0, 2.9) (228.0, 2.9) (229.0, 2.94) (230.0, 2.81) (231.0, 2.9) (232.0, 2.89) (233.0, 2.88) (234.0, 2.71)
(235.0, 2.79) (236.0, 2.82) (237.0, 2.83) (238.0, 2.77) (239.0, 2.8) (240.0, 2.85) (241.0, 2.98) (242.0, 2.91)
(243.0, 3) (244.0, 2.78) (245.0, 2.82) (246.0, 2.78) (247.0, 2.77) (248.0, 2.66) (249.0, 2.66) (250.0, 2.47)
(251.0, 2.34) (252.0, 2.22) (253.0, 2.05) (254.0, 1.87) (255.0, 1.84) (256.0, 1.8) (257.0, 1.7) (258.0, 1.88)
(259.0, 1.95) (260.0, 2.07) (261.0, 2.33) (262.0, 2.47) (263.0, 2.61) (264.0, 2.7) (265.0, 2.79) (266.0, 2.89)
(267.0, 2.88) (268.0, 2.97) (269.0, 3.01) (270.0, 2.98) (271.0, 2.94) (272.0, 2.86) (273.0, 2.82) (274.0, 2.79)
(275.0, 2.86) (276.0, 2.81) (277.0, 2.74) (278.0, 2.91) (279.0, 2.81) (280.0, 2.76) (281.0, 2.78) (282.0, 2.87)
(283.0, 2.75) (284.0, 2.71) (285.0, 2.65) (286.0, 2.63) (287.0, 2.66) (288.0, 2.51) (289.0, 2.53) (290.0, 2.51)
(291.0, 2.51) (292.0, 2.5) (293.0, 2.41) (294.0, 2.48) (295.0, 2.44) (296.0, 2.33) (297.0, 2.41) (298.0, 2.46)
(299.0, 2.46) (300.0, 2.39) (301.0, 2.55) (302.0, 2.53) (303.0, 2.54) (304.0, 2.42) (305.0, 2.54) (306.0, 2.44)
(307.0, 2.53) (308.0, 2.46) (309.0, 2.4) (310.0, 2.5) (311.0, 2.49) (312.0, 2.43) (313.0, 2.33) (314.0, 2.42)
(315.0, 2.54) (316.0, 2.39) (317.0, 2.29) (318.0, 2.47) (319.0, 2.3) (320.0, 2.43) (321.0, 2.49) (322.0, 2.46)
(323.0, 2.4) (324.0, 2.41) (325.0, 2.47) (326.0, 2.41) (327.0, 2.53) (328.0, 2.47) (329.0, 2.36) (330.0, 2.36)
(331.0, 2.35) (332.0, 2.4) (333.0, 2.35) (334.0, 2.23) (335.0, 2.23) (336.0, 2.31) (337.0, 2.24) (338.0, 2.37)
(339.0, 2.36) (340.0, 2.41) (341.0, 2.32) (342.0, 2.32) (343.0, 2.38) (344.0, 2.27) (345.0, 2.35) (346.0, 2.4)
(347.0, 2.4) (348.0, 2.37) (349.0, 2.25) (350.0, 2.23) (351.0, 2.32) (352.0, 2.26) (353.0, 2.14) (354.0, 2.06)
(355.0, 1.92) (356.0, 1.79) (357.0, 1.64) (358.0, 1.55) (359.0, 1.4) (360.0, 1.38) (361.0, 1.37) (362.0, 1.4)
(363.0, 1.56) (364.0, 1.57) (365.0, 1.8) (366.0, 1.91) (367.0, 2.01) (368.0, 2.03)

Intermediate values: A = 2.44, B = 2.92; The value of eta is 0.056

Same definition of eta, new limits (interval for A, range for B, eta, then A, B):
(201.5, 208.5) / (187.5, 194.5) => -0.015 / 3.03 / 2.90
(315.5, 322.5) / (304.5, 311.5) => 0.012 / 2.40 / 2.48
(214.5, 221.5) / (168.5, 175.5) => -0.023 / 3.13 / 2.94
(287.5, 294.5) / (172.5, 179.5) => 0.047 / 2.49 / 2.89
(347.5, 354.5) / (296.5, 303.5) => 0.040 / 2.23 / 2.48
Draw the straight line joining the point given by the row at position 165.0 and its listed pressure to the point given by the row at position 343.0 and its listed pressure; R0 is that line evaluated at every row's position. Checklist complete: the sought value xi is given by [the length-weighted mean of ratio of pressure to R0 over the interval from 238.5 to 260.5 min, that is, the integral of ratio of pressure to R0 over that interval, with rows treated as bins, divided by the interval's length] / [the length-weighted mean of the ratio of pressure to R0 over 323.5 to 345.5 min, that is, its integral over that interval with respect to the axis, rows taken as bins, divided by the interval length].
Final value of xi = 0.93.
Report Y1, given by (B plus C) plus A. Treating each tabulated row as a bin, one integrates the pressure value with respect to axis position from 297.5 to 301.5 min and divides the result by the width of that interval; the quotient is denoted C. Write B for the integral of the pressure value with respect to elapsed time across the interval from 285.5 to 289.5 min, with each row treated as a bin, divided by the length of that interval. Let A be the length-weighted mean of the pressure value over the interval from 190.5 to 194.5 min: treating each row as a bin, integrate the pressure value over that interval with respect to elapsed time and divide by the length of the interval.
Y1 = 7.9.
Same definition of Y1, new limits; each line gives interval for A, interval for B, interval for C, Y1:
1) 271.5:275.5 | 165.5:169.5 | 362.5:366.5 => 7.4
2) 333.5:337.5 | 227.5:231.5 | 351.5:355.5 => 7.2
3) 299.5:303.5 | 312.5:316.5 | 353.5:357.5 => 6.8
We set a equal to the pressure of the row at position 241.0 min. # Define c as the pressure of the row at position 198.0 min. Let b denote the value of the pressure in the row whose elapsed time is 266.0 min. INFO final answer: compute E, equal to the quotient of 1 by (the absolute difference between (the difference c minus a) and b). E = 0.34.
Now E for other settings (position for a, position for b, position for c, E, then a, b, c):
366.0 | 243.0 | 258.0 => 0.33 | 1.91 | 3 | 1.88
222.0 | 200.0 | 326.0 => 0.29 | 2.95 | 2.92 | 2.41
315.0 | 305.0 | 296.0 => 0.36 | 2.54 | 2.54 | 2.33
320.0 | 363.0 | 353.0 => 0.54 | 2.43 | 1.56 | 2.14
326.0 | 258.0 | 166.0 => 0.69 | 2.41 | 1.88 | 2.85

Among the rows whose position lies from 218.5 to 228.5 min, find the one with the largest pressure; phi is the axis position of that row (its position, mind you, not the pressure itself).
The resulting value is 220.0 min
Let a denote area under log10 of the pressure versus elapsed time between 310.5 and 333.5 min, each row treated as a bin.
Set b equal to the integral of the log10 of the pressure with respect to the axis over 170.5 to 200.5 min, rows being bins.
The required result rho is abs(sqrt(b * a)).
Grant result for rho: 11.0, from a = 9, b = 14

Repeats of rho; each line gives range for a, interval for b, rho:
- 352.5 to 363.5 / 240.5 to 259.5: 4.1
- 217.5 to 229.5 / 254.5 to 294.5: 9.6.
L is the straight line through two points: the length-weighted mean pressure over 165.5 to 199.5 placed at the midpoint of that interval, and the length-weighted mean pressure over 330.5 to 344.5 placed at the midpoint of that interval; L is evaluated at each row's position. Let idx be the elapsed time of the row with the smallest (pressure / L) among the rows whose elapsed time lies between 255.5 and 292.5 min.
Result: 257.0 min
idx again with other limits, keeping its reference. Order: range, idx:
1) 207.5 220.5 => 213.0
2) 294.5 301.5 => 296.0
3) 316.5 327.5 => 317.0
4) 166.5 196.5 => 182.0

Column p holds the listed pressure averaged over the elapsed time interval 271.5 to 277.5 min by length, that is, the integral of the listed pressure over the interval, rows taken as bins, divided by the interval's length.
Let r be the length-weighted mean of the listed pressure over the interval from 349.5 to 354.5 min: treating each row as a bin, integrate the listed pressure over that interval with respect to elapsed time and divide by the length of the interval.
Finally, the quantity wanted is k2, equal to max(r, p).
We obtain 2.81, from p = 2.8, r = 2.20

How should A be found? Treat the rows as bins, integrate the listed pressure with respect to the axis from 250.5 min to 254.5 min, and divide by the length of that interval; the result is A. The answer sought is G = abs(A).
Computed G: 2.12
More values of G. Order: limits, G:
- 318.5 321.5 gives 2.41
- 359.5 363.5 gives 1.43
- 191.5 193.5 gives 2.87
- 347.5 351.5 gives 2.29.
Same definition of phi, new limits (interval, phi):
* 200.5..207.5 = 206.0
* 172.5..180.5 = 173.0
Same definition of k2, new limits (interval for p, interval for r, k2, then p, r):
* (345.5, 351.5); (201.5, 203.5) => 2.99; 2.3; 2.99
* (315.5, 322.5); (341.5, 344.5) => 2.40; 2.4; 2.32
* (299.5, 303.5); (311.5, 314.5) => 2.50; 2.5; 2.39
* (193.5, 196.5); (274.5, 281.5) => 2.91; 2.9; 2.81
